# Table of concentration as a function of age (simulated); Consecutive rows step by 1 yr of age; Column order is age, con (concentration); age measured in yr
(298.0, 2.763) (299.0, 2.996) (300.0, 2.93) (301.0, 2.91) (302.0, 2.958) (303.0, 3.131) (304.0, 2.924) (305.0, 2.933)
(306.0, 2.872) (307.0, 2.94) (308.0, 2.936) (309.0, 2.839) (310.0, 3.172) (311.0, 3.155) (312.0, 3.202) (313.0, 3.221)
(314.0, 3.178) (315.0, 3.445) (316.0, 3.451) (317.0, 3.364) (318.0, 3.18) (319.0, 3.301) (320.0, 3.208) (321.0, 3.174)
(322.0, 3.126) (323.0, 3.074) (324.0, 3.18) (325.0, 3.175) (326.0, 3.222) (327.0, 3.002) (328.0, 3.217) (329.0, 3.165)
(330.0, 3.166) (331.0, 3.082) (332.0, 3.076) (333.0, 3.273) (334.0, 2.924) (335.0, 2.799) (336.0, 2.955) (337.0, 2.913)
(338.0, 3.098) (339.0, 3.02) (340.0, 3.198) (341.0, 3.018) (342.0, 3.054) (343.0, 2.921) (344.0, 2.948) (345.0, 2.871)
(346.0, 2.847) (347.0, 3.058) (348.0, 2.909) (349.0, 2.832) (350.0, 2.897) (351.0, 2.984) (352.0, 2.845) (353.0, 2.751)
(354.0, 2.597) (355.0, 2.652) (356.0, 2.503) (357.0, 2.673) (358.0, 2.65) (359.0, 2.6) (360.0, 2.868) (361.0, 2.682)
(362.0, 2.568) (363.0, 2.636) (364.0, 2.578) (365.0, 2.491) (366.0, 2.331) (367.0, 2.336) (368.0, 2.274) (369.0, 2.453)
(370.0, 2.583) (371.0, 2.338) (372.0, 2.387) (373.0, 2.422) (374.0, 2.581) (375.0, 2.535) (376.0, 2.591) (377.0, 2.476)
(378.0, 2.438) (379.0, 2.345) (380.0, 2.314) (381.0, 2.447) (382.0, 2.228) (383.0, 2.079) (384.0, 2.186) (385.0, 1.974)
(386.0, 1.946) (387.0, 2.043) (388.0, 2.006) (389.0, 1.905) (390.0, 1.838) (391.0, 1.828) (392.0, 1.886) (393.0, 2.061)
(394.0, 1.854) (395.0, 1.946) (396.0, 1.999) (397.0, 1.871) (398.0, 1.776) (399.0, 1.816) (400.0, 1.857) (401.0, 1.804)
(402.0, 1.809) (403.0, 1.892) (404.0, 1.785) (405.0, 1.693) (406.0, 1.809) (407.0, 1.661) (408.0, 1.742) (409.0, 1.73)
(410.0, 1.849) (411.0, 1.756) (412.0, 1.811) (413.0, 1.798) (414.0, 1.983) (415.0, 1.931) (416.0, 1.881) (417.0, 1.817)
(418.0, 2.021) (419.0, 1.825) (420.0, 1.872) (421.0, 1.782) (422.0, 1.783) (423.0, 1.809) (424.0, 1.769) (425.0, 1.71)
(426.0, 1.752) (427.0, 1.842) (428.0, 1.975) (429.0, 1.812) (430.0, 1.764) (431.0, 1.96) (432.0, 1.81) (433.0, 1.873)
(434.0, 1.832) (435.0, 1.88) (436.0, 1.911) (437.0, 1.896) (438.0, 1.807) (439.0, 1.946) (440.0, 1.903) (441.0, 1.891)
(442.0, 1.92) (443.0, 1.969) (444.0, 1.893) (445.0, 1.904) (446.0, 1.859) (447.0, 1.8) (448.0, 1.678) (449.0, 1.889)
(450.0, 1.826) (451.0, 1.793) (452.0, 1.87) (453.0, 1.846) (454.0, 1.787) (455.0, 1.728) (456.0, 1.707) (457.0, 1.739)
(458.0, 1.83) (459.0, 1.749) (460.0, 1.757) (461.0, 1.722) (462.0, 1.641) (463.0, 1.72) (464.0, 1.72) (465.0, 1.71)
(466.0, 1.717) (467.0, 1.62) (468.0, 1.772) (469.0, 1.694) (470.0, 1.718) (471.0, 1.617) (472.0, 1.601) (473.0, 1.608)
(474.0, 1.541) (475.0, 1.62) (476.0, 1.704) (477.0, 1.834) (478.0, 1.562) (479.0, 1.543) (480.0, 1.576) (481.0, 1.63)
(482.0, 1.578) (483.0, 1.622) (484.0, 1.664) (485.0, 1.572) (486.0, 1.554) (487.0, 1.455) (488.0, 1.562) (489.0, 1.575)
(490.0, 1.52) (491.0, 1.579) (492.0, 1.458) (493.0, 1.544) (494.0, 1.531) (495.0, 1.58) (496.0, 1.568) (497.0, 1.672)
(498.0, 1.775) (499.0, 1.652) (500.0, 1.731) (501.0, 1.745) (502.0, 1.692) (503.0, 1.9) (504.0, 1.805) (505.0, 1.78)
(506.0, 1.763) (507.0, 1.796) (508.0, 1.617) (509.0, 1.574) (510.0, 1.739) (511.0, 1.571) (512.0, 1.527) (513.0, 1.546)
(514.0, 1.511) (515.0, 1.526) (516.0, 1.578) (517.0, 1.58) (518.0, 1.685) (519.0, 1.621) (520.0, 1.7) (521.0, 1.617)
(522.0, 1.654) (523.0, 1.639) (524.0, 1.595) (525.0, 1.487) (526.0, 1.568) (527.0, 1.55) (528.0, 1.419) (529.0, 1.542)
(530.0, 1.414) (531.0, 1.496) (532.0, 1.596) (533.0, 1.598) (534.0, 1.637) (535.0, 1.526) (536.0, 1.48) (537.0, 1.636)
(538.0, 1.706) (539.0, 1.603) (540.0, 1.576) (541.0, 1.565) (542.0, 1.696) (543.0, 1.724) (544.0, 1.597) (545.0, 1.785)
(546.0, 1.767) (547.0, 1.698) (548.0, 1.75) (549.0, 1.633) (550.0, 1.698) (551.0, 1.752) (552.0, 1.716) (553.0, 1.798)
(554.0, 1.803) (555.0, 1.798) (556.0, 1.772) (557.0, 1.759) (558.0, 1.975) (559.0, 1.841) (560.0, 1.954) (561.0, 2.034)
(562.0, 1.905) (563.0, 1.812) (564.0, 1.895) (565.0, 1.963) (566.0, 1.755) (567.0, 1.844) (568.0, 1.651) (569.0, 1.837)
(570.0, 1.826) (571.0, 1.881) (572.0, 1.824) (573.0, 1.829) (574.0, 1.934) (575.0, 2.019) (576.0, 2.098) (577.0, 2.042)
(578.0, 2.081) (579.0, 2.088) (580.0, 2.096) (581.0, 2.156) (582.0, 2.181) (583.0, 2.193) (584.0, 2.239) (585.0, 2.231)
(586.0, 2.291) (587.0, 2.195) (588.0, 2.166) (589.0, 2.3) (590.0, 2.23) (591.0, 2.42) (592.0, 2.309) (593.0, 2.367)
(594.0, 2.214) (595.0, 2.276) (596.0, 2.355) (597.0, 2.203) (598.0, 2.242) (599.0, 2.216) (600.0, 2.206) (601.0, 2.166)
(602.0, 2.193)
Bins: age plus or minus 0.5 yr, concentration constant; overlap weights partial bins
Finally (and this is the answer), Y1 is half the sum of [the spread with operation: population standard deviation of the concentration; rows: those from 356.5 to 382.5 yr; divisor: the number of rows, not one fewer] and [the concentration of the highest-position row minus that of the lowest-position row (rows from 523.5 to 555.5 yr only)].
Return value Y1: 0.18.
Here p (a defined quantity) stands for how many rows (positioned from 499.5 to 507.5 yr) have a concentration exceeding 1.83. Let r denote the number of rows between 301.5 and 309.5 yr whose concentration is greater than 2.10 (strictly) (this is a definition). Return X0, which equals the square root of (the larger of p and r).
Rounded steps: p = 1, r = 8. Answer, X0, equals 2.83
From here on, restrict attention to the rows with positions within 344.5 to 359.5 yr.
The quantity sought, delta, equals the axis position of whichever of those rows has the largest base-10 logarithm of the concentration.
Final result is 347.0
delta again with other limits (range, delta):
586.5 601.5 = 591.0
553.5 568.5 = 561.0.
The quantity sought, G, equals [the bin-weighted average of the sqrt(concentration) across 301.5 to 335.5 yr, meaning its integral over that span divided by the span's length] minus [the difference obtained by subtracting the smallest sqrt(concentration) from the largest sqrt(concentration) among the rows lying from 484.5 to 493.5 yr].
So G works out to 1.72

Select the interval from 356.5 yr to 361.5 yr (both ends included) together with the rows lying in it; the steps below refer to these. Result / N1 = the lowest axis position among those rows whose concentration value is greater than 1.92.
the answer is 357.0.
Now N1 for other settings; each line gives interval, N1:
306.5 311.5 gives 307.0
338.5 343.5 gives 339.0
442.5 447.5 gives 443.0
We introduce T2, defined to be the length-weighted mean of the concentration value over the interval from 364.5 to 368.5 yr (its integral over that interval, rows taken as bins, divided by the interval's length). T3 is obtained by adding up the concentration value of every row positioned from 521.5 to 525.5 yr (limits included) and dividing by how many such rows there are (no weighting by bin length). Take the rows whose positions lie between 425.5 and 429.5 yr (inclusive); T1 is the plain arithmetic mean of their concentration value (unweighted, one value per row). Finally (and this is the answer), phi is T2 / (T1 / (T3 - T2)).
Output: -0.98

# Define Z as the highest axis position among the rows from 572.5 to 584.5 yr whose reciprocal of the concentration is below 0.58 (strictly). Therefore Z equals 584.0 yr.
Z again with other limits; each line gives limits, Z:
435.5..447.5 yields 447.0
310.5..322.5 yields 322.0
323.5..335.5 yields 335.0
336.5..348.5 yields 348.0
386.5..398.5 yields 398.0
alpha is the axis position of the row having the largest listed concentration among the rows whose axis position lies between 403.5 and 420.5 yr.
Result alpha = 418.0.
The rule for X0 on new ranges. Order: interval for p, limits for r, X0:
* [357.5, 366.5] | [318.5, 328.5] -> 3.16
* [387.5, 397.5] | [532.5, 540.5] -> 3.00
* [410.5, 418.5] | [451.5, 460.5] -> 2.00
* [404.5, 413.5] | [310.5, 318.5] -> 2.83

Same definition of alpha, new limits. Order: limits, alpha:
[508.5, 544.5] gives 510.0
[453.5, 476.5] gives 458.0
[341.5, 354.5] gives 347.0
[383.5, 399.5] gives 384.0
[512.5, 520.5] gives 520.0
